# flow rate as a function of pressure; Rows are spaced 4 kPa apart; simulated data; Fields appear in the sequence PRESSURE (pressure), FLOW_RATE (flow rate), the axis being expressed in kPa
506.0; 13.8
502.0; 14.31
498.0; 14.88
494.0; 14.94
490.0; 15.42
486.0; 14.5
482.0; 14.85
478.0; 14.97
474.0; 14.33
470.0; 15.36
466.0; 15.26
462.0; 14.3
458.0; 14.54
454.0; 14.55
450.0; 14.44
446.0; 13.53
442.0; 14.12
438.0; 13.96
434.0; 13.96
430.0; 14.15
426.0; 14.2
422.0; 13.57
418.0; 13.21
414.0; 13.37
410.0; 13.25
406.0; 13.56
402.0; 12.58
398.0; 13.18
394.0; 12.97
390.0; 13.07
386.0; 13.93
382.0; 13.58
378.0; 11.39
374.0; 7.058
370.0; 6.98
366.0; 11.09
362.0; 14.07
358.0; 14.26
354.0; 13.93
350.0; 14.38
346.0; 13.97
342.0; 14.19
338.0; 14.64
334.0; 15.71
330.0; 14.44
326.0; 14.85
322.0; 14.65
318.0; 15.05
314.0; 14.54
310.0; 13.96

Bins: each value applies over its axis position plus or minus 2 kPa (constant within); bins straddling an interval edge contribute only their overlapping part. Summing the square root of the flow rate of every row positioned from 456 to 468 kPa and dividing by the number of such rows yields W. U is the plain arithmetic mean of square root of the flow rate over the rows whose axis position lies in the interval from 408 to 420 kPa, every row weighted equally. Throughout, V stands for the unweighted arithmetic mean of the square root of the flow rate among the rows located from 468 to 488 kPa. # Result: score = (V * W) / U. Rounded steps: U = 3.64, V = 3.85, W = 3.83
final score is 4.0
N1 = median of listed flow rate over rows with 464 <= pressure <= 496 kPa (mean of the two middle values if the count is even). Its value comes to 15.0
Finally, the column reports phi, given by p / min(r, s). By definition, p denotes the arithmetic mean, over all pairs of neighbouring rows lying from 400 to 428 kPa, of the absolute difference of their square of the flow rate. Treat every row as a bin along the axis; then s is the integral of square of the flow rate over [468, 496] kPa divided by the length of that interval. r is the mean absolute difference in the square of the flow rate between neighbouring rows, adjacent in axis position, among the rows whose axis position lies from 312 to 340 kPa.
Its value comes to 0.6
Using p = 11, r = 19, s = 222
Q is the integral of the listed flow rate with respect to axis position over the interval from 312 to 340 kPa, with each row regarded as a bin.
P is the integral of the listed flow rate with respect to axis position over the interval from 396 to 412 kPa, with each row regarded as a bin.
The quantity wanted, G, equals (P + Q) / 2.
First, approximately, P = 210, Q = 416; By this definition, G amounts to 313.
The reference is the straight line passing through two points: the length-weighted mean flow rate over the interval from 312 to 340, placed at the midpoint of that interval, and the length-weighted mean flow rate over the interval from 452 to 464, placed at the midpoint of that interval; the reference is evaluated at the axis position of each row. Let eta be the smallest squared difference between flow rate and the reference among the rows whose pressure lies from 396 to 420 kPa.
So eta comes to 1.11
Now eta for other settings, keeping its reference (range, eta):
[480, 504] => 0.00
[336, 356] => 0.03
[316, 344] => 0.00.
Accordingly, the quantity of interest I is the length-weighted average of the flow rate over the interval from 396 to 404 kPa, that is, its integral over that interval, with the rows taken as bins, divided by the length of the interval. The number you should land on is 12.9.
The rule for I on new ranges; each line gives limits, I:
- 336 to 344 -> 14.4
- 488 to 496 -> 15.2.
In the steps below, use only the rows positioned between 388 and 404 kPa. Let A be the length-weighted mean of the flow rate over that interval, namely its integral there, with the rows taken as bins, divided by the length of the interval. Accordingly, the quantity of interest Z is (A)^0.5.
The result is 3.6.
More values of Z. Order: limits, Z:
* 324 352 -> 3.8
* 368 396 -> 3.4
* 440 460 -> 3.8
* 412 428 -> 3.7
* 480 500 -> 3.9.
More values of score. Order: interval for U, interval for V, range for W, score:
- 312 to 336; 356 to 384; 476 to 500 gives 3.3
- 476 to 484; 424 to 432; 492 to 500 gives 3.8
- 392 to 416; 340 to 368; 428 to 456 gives 3.8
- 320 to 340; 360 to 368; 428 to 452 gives 3.4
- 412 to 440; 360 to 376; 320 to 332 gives 3.2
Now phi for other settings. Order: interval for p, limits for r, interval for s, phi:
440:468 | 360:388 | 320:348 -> 0.3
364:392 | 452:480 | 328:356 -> 2.8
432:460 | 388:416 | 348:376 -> 0.8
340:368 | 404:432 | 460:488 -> 2.7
